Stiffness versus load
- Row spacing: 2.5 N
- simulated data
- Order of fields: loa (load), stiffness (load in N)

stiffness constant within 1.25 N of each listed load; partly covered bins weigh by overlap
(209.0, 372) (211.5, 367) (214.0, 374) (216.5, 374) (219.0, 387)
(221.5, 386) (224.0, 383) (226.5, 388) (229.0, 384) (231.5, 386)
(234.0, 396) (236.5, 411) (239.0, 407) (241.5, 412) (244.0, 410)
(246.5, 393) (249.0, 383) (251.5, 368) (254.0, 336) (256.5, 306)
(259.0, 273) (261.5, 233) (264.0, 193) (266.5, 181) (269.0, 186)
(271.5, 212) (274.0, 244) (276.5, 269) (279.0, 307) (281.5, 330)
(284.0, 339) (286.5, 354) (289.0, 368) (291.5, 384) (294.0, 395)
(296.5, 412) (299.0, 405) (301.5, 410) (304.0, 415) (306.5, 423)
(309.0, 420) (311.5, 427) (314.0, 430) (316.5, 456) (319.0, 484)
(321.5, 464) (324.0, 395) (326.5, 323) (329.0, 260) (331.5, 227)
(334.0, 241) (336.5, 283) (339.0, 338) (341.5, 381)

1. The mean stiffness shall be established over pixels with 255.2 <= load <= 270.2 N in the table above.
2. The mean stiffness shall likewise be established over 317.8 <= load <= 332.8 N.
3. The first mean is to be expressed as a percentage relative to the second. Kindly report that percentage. 64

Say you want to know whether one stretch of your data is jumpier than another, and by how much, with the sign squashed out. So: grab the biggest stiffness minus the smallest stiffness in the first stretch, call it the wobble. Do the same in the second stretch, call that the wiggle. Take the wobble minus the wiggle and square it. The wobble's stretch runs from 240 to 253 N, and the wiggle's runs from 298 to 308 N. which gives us 676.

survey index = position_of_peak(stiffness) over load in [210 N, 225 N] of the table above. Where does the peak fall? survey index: 219.0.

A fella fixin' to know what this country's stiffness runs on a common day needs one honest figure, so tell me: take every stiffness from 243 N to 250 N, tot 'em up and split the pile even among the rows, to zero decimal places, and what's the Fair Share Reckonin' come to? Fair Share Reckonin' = 395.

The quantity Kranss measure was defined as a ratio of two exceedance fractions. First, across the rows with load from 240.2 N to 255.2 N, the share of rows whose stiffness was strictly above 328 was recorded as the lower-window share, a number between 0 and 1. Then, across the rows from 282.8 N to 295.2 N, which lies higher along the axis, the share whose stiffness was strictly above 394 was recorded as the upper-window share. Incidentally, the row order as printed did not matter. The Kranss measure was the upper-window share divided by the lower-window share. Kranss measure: 0.20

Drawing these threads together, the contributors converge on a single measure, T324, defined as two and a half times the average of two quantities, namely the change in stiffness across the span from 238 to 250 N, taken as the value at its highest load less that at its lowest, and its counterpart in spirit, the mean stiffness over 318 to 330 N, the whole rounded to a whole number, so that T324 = 452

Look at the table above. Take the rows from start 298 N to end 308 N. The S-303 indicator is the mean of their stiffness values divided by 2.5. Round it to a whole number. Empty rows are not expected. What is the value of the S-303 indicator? 165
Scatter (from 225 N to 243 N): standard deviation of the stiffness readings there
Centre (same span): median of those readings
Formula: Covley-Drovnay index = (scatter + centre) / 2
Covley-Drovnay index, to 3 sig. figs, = 204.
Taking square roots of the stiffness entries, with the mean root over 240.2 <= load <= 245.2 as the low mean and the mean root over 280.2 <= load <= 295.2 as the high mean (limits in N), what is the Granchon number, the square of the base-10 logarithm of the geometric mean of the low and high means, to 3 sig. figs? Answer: 1.67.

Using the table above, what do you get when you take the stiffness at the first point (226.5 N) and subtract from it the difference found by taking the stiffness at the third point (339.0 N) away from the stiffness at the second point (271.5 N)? 514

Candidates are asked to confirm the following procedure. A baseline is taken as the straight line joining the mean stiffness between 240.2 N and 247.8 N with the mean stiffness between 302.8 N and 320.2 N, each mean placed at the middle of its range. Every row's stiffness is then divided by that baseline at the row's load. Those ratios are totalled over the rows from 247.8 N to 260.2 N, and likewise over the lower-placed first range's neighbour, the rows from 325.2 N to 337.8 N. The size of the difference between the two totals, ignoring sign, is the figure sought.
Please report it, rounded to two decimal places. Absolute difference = 1.08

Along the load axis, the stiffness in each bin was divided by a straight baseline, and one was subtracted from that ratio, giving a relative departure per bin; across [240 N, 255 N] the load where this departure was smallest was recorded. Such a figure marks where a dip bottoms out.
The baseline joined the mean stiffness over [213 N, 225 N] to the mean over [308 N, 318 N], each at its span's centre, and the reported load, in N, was 254.0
